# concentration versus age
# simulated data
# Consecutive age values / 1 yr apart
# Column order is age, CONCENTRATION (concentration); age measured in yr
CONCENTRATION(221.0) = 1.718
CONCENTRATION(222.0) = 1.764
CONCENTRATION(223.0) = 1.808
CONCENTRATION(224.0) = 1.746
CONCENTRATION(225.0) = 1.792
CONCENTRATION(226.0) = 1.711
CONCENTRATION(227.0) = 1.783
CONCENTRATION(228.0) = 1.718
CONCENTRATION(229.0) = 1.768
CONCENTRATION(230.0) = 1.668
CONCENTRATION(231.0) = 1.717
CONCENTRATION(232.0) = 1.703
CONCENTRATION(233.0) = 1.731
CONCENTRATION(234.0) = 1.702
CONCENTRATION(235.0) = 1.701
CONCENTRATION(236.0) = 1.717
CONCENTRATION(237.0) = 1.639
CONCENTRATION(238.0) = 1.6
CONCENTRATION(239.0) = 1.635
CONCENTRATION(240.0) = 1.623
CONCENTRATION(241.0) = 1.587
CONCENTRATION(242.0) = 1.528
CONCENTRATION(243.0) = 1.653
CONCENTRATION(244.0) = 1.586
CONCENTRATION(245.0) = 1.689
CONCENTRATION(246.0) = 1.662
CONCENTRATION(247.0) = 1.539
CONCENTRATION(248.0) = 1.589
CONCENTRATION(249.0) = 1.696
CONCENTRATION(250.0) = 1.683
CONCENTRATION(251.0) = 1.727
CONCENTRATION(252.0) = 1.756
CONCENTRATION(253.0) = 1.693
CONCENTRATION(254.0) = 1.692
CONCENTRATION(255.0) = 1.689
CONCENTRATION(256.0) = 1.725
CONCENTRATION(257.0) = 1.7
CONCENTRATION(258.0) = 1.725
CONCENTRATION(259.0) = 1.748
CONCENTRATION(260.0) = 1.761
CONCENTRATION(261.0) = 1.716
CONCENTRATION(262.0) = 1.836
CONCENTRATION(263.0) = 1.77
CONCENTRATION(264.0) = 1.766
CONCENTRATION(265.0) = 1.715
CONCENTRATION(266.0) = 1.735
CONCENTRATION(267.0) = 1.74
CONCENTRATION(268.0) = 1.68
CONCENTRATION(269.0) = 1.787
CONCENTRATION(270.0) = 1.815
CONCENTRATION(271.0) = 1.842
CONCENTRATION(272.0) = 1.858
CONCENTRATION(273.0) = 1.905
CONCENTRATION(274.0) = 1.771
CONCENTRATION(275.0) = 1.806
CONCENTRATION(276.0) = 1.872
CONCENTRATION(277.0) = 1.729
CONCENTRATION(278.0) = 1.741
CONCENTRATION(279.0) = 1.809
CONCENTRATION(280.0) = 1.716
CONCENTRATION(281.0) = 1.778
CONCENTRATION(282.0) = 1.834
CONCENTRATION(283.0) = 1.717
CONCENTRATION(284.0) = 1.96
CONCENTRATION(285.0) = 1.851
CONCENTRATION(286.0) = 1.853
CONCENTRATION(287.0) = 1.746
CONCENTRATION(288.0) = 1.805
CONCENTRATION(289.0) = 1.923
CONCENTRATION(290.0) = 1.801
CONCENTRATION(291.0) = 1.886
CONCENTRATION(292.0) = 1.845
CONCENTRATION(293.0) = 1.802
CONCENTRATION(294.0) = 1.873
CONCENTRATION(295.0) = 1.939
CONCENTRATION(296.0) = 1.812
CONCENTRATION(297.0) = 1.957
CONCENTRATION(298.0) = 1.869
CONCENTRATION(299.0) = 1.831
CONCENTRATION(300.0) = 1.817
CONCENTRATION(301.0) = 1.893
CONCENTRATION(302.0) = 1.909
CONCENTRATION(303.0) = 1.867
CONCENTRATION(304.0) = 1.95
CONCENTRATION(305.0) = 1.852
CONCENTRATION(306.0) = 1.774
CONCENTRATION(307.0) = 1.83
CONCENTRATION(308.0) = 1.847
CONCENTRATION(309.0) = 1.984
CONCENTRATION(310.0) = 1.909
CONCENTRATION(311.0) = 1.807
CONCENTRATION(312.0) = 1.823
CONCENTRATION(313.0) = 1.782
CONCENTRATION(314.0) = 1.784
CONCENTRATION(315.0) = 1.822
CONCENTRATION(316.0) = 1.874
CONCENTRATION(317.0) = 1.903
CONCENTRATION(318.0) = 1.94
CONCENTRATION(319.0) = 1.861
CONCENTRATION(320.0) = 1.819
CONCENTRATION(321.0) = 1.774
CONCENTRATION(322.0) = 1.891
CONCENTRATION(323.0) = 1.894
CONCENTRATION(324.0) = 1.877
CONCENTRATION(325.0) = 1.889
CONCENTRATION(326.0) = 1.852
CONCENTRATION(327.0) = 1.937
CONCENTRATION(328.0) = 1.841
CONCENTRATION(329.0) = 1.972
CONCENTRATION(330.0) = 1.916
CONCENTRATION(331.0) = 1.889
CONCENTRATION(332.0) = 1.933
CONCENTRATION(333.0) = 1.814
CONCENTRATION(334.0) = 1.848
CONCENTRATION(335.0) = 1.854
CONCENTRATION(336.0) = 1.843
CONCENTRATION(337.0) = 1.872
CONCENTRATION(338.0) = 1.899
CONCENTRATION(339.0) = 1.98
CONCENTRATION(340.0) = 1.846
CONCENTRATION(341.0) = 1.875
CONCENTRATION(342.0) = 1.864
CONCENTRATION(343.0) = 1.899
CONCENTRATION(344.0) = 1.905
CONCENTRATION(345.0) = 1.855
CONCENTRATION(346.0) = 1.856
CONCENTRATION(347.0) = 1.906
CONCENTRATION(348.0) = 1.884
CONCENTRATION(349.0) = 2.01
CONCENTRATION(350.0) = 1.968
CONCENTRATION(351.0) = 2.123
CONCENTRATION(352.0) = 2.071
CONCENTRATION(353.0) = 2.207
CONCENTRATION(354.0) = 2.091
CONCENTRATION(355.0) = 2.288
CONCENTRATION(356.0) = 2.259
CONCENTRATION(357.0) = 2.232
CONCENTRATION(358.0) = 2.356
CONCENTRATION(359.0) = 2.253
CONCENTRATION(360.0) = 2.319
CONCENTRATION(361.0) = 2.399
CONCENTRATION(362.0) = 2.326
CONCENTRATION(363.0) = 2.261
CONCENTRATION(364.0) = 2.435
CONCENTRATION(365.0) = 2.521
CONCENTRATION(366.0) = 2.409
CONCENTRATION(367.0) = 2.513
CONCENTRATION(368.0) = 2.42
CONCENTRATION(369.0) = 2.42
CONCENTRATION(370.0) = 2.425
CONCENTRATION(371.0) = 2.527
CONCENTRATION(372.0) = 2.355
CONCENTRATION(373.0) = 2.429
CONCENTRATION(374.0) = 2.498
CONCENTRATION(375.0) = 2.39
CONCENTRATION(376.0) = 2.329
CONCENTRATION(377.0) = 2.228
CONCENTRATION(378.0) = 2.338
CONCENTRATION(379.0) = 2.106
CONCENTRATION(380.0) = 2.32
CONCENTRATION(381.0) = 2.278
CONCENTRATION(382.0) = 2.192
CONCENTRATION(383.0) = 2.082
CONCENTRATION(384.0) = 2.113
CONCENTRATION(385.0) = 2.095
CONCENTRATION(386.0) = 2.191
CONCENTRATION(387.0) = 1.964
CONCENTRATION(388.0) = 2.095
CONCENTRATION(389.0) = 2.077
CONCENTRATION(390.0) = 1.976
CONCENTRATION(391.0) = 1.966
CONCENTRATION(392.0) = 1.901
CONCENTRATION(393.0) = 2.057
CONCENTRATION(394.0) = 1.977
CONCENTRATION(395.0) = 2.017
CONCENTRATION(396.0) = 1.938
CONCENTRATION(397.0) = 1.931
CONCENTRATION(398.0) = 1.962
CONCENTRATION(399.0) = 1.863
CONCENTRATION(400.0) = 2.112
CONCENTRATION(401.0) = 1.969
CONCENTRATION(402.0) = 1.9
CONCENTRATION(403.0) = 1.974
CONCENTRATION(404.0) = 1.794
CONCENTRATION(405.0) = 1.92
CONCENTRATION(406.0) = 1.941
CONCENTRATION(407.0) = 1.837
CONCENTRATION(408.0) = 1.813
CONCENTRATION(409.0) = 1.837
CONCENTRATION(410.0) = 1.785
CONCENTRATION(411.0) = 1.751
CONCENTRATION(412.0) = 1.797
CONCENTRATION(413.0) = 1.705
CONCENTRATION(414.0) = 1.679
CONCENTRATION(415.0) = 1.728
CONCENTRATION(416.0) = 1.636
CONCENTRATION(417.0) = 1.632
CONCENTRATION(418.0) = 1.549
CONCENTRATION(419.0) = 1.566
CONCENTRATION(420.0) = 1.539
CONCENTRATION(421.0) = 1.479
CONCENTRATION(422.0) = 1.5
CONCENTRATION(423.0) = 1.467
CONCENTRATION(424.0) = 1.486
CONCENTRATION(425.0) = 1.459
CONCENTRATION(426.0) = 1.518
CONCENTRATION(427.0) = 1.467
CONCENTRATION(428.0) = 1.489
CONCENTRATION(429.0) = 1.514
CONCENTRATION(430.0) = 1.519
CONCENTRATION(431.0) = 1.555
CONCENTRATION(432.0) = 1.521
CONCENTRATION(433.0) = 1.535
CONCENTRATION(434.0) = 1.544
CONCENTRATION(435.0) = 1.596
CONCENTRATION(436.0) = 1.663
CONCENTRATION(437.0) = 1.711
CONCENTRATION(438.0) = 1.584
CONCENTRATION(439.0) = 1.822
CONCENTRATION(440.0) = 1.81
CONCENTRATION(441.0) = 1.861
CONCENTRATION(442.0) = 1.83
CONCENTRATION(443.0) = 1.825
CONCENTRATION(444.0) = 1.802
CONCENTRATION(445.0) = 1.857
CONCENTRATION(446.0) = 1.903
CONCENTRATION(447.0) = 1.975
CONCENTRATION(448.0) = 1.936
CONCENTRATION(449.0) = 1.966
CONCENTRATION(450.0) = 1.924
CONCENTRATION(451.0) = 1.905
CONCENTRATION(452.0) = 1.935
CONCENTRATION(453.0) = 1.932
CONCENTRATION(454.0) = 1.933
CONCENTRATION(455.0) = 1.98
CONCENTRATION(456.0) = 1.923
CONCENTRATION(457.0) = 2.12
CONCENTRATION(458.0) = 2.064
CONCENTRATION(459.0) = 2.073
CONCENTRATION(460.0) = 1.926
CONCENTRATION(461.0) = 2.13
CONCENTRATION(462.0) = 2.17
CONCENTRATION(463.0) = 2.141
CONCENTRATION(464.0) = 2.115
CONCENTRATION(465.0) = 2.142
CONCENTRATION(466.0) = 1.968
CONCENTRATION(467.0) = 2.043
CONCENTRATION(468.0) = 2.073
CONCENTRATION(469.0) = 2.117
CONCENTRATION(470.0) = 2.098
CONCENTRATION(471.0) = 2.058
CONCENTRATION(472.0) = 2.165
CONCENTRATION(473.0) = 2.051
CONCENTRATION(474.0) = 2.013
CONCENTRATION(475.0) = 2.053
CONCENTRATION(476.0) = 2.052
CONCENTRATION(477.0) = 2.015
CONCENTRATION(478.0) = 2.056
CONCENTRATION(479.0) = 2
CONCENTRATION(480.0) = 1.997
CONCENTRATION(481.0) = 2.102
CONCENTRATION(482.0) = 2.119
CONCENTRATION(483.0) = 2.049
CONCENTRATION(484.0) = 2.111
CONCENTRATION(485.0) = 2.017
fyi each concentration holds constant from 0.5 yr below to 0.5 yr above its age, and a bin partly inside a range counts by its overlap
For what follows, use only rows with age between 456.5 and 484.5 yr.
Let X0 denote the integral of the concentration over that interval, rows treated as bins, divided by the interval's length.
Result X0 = 2.07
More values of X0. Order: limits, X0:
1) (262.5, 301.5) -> 1.82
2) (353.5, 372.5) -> 2.36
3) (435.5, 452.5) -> 1.84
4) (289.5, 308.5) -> 1.86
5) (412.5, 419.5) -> 1.64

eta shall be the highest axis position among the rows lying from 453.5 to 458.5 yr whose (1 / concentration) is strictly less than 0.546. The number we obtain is 458.0 yr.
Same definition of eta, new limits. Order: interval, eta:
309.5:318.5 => 318.0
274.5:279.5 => 276.0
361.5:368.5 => 368.0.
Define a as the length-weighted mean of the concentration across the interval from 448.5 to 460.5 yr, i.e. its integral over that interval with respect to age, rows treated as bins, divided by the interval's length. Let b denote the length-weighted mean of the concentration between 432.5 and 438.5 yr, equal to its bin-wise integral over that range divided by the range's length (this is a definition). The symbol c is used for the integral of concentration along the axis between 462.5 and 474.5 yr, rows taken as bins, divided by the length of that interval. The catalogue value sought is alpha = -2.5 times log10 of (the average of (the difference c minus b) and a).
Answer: -0.22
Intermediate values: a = 1.97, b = 1.61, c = 2.08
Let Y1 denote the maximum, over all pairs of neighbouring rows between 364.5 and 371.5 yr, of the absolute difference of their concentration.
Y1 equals 0.11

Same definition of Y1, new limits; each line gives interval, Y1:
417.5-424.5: 0.06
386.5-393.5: 0.16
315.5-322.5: 0.12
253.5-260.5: 0.04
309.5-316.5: 0.10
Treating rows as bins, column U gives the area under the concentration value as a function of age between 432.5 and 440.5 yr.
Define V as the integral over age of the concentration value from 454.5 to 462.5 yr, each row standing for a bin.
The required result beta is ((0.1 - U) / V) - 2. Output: -2.80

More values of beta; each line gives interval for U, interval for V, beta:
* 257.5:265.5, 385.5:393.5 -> -2.86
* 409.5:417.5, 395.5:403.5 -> -2.87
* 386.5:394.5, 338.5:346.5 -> -3.06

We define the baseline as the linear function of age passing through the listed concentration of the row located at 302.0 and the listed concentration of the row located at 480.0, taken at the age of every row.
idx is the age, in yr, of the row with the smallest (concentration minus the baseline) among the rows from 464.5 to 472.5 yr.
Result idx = 466.0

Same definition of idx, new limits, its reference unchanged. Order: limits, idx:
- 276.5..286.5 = 283.0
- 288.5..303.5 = 293.0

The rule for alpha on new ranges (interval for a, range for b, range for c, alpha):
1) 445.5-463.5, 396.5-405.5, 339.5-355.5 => -0.02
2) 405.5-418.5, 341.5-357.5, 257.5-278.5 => 0.32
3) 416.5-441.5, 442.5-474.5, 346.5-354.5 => 0.24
